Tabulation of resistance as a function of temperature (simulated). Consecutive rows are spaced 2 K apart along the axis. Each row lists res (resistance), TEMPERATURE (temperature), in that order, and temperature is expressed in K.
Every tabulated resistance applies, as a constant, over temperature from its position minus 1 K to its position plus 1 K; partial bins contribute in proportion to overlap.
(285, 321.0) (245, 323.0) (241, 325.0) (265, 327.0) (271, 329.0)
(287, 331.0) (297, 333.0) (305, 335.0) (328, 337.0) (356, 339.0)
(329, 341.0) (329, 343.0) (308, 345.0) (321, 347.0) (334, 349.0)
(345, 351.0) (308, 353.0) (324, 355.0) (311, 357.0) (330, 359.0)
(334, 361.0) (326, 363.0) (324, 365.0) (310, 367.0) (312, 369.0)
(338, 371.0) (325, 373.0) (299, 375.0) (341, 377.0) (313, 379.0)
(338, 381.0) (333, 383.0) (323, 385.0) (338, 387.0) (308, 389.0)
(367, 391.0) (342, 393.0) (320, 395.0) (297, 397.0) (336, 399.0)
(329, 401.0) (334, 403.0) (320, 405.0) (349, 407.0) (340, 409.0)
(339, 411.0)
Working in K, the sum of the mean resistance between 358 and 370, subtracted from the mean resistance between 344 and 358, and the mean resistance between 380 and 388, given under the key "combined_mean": 332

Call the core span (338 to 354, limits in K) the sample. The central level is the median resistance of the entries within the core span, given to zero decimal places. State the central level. 329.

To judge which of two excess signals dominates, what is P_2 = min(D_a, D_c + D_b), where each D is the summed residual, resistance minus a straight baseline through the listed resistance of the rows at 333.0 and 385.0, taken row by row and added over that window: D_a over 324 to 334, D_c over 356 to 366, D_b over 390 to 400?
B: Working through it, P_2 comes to -114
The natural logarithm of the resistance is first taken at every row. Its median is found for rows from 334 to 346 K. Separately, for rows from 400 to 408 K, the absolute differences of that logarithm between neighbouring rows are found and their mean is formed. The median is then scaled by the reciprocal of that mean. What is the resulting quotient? 120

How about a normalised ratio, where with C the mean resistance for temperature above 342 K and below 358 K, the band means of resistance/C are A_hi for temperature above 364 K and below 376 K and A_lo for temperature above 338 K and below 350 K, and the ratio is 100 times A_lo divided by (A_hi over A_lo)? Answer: 105.9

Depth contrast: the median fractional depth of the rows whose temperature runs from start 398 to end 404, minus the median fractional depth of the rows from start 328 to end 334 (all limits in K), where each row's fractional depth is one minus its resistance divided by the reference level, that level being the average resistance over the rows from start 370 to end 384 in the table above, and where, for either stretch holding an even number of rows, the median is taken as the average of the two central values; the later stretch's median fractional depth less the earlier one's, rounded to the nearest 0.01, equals -0.14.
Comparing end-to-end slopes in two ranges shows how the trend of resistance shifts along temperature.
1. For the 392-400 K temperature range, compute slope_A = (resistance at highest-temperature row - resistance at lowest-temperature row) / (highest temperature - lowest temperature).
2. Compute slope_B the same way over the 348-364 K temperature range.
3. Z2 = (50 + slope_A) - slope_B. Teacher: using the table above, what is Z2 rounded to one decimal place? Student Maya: 49.6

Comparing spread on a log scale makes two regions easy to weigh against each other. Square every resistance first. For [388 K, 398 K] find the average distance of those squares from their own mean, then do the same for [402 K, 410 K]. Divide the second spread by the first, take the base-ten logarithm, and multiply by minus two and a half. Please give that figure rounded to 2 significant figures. 1.0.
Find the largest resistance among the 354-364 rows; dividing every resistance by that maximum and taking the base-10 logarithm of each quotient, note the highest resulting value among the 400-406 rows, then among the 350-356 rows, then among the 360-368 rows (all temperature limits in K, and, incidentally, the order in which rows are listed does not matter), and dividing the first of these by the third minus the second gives 0.00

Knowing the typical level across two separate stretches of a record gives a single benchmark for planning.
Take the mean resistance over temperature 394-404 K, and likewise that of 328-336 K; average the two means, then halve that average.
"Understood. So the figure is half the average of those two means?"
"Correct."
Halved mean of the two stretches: 153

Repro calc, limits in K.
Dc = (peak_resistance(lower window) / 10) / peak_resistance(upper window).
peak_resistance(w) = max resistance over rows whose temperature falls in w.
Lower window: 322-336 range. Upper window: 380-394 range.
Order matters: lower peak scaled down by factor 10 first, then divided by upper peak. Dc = 0.083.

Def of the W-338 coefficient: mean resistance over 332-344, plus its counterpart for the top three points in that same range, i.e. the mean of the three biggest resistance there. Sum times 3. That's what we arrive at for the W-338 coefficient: 1986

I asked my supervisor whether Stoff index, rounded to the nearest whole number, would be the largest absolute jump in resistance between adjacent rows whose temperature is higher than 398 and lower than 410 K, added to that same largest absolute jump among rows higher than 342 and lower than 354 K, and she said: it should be 66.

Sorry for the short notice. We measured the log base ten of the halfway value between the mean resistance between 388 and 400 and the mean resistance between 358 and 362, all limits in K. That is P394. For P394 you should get 2.52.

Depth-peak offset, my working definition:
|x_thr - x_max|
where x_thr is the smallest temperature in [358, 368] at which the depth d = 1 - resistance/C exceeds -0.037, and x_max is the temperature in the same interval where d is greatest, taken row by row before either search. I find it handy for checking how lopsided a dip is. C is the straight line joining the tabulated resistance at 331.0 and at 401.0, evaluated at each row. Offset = 0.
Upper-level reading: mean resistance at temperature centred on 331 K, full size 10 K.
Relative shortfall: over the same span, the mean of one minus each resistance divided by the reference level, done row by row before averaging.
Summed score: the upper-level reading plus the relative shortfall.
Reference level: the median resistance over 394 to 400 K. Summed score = 285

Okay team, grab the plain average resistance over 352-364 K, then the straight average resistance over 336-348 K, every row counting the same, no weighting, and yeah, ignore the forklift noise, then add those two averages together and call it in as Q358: 651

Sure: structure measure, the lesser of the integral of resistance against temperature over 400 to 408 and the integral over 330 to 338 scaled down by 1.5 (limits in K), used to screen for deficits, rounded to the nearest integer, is 1623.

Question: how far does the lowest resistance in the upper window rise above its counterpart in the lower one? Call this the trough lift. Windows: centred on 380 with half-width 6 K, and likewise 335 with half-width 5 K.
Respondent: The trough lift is 12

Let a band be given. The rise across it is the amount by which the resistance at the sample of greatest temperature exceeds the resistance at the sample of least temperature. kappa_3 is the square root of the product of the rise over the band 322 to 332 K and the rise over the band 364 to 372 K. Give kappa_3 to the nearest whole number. 24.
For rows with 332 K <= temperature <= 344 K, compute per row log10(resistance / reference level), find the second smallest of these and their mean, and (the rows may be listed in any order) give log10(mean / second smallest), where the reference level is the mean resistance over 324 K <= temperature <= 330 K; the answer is 0.13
